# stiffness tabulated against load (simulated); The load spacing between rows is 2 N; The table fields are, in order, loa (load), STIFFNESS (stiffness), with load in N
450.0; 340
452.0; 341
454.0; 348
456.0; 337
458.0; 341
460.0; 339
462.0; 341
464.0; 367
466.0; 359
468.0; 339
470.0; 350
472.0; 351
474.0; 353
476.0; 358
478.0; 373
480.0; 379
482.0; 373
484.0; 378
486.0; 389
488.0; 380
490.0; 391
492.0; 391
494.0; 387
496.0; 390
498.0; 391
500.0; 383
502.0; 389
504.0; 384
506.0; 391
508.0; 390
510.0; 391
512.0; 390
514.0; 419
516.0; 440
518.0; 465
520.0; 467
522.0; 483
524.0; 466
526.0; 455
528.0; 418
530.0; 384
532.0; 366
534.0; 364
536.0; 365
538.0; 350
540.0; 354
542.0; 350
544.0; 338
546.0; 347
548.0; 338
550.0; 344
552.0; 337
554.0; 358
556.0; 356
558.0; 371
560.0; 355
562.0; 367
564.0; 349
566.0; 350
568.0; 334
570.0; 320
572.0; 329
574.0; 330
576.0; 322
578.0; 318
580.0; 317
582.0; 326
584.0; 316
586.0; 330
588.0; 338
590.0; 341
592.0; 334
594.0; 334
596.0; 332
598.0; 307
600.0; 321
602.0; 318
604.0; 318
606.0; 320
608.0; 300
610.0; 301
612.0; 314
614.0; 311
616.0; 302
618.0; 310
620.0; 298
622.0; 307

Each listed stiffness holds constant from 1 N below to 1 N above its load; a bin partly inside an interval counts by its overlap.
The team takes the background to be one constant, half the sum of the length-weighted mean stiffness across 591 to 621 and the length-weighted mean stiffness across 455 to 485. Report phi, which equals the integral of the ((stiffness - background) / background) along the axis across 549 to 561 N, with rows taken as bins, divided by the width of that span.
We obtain 0.05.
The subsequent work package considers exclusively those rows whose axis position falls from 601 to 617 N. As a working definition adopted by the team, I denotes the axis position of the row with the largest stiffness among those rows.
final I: 606.0 N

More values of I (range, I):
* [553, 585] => 558.0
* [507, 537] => 522.0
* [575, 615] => 590.0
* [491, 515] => 514.0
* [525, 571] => 526.0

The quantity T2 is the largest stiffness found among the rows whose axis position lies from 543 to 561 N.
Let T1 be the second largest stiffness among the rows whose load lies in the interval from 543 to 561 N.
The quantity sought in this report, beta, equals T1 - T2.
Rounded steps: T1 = 358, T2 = 371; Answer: -13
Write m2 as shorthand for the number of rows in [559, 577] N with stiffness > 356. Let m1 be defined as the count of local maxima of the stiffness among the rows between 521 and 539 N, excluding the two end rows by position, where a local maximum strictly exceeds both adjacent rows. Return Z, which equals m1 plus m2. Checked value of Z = 2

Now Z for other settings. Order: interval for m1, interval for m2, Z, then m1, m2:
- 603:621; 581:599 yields 3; 3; 0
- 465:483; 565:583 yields 1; 1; 0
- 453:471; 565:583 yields 2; 2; 0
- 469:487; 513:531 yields 10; 1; 9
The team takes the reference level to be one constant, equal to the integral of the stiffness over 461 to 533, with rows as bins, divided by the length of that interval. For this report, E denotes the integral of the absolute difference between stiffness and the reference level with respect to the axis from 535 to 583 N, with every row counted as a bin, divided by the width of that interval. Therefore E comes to 50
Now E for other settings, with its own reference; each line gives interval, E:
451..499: 28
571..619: 72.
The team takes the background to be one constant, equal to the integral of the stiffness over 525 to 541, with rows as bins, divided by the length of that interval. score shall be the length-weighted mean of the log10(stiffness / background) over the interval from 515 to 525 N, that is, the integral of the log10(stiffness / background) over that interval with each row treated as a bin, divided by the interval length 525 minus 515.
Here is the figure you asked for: 0.084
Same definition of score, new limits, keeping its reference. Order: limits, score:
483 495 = 0.004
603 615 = -0.090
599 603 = -0.078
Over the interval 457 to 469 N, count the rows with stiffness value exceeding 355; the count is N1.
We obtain 2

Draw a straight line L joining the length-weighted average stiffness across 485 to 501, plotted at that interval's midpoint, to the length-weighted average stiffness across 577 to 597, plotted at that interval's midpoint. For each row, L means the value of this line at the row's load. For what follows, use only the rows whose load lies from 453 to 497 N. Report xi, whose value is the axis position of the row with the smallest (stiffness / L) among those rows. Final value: 456.0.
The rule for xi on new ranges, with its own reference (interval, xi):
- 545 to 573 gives 570.0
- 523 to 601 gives 570.0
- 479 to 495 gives 482.0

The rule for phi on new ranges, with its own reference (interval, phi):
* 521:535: 0.25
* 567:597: -0.02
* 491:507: 0.16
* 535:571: 0.04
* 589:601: -0.02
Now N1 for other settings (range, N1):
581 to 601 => 0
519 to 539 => 9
